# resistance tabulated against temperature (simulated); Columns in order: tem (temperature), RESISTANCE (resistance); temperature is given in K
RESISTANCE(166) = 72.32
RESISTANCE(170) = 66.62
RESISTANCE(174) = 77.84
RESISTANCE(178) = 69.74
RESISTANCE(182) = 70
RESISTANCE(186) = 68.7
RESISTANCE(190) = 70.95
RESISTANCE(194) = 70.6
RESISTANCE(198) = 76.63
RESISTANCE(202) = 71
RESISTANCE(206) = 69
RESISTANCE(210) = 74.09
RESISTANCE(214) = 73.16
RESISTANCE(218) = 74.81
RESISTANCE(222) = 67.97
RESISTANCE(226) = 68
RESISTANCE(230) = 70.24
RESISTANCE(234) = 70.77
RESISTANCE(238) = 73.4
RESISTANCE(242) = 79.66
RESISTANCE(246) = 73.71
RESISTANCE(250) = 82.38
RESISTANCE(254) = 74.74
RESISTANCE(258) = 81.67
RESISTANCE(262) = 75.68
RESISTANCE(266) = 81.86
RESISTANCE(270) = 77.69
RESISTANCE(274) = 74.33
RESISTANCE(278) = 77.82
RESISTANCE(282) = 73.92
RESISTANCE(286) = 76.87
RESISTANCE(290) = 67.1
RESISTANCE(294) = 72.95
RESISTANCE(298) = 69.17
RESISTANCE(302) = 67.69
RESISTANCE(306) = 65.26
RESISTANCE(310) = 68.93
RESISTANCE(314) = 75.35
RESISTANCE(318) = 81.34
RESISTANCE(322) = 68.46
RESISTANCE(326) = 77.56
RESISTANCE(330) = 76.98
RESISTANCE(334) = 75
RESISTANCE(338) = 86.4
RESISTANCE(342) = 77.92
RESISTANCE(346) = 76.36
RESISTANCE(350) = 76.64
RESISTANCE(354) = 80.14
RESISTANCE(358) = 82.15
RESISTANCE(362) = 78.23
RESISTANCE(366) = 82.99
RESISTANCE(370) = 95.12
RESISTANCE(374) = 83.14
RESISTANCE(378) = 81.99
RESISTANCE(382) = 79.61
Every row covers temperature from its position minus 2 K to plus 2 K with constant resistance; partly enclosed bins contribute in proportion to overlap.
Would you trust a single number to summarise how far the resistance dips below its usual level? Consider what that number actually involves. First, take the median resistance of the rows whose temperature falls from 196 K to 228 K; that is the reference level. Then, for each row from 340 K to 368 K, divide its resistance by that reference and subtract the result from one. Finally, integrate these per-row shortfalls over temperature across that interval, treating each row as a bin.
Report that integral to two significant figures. -2.8 K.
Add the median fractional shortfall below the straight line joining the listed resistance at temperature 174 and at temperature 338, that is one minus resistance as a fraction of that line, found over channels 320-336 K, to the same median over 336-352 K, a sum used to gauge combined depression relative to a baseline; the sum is 0.23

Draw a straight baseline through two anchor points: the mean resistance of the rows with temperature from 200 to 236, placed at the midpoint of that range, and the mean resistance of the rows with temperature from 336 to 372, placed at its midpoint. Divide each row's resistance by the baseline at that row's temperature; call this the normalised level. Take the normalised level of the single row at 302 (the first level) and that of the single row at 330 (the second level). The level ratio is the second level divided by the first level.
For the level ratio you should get 1.11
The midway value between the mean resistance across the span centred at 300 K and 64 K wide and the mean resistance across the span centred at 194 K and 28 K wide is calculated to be 72.1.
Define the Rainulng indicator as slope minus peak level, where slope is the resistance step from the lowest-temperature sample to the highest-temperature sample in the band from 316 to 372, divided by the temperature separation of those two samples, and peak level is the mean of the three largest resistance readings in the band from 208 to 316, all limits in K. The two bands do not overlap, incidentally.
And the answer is -81.7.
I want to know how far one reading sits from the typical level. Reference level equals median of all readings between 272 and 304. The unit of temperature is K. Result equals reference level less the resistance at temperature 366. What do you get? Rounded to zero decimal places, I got -10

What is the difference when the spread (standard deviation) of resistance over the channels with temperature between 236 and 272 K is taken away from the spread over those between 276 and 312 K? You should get 0.8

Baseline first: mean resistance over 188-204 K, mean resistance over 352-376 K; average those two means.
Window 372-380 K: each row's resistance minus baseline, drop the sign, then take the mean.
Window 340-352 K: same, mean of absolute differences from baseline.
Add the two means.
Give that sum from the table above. 6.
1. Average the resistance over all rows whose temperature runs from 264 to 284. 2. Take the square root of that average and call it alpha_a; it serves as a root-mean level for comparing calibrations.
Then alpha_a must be 8.78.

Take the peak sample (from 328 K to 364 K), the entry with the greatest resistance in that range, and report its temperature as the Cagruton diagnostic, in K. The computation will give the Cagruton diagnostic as 338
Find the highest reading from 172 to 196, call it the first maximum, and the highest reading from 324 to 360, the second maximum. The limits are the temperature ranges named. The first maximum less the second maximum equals -8.6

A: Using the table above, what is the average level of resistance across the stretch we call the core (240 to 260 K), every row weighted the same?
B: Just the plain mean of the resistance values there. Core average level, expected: 78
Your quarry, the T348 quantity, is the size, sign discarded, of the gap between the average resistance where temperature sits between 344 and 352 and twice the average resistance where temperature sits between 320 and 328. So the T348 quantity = 70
